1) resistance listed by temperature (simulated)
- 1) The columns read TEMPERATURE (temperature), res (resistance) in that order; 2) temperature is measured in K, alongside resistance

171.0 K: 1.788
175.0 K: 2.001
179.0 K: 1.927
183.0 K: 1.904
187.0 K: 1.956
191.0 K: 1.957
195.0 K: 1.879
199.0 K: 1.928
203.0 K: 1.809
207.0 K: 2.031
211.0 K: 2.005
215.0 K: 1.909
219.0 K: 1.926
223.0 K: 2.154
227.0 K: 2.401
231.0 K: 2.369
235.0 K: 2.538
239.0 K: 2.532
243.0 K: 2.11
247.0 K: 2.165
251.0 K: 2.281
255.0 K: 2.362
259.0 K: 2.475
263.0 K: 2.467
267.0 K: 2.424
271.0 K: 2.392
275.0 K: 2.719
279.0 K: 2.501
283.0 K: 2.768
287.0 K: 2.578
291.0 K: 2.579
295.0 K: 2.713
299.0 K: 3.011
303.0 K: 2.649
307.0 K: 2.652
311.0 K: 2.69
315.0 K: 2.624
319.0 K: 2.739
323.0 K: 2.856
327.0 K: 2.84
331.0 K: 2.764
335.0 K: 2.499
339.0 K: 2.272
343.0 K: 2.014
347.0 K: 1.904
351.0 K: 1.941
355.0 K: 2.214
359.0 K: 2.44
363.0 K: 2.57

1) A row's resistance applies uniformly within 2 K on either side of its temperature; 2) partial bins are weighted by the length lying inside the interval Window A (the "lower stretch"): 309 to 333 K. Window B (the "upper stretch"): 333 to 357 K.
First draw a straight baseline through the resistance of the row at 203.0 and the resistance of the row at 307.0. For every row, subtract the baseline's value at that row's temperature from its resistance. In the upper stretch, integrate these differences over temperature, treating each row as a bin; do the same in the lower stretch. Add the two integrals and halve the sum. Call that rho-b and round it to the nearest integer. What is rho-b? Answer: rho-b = -10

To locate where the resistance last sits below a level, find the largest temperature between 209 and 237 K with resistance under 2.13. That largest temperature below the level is 219.0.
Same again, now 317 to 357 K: 351.0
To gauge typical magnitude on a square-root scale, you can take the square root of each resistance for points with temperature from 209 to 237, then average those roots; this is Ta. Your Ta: 1.48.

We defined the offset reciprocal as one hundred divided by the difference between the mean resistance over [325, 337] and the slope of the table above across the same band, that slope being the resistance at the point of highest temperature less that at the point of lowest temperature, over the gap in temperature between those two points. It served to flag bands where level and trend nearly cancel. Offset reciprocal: 36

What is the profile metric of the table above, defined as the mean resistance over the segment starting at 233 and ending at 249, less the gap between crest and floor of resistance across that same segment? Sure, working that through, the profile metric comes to 1.9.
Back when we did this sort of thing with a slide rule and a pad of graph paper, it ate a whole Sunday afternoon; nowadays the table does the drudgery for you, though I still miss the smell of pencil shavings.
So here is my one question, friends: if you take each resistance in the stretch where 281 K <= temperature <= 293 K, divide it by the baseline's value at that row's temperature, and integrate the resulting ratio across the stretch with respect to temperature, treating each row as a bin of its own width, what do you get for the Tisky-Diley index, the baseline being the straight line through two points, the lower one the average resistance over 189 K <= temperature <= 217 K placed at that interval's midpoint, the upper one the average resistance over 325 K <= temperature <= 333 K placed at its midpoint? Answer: 13 K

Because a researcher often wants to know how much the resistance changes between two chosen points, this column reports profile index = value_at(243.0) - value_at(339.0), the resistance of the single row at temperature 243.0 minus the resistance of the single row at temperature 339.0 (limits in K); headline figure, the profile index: -0.16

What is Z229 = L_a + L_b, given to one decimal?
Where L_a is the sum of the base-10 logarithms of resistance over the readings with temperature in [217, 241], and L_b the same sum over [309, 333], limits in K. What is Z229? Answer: 4.8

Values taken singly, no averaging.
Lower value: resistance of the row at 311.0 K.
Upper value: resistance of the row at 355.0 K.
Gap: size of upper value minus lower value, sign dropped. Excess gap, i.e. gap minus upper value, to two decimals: -1.74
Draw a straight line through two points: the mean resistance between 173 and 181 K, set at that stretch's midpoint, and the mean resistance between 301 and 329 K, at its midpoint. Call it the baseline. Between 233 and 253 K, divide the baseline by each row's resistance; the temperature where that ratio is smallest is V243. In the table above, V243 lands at 235.0 K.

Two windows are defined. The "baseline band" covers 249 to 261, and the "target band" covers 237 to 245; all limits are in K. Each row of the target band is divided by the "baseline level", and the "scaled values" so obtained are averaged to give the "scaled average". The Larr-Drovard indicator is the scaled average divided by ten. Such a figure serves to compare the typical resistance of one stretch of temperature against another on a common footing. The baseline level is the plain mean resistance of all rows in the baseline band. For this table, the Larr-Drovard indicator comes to 0.098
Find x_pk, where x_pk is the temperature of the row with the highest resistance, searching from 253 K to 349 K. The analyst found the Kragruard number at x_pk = 299.0 K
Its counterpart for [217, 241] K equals 235.0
